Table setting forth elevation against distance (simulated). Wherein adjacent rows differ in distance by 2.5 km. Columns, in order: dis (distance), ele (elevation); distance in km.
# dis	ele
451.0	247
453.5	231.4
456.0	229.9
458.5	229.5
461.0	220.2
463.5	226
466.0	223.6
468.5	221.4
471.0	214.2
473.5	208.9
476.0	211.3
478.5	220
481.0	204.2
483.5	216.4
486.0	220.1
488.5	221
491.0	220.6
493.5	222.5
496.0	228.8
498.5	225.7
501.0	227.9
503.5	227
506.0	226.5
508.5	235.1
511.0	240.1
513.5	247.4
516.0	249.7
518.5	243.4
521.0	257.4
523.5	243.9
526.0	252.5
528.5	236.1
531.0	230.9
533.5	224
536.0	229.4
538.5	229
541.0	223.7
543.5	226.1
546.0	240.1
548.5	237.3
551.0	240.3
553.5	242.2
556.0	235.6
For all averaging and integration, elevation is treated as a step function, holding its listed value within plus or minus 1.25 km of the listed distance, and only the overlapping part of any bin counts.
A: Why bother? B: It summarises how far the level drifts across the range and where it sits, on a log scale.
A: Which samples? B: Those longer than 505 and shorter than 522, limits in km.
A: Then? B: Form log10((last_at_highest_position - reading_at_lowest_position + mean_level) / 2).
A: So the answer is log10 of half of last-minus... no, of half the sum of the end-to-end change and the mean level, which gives 2.14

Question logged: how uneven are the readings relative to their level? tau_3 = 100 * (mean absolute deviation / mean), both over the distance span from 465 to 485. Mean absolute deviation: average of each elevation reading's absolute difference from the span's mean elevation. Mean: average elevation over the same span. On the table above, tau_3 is 2.49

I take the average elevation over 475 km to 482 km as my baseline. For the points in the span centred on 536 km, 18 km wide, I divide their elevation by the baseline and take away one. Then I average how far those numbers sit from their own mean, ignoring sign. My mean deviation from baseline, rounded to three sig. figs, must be 0.0156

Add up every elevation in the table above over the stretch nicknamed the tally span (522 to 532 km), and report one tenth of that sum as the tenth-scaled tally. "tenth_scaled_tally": 96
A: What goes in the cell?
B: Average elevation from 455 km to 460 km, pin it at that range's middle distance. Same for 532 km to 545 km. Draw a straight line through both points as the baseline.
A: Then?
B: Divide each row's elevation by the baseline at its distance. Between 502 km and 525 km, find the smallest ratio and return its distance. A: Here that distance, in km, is 506.0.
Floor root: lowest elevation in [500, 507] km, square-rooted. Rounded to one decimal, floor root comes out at 15.0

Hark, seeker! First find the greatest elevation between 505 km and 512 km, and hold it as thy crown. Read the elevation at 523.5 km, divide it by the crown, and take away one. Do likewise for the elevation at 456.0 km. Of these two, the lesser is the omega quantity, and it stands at -0.042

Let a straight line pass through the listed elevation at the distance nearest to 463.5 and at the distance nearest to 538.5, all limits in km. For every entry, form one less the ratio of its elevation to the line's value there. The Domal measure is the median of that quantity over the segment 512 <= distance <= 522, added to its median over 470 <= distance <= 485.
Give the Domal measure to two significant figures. -0.030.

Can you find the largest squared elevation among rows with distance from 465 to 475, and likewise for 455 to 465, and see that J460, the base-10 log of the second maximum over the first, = 0.024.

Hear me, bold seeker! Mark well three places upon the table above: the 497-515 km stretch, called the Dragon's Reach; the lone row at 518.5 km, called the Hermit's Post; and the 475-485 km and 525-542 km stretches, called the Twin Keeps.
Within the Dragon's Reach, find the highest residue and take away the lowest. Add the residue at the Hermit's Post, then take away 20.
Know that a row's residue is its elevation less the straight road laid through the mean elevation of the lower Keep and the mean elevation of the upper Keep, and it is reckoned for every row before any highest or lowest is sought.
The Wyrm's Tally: 15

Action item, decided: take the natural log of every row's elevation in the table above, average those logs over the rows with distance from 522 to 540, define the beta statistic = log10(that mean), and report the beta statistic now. 0.737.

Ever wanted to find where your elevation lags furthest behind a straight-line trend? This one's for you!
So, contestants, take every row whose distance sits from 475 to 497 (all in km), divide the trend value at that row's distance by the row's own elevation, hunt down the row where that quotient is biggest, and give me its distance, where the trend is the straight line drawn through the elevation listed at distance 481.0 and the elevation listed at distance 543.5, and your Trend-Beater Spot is 481.0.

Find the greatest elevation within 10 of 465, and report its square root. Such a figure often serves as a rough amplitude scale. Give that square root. 15.2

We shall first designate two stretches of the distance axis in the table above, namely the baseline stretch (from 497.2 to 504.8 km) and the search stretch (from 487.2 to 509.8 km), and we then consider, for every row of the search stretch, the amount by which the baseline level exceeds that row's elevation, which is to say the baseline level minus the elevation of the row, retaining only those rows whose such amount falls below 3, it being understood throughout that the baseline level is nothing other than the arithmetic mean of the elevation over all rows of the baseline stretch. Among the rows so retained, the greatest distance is 508.5 km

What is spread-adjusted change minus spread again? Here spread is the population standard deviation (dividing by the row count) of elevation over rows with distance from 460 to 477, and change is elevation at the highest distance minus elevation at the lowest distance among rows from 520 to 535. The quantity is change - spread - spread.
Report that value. -45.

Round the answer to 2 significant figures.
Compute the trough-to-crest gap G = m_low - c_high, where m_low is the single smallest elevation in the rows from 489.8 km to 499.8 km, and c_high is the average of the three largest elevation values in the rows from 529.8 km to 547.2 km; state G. -13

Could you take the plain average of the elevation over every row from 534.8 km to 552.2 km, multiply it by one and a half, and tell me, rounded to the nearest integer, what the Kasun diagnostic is 348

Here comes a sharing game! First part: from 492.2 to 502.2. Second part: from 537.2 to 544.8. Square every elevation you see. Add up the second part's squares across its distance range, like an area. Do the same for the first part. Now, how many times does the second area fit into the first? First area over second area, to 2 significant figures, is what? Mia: 1.3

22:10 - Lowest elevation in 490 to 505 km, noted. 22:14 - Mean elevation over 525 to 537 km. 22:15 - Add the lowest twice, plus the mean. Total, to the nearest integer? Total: 676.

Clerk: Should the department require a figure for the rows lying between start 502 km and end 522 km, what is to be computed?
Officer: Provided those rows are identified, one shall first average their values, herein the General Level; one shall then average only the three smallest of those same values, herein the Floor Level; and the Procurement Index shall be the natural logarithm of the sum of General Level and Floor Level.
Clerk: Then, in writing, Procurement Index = 6.15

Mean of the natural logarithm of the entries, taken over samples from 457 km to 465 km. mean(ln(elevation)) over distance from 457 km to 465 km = 5.42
